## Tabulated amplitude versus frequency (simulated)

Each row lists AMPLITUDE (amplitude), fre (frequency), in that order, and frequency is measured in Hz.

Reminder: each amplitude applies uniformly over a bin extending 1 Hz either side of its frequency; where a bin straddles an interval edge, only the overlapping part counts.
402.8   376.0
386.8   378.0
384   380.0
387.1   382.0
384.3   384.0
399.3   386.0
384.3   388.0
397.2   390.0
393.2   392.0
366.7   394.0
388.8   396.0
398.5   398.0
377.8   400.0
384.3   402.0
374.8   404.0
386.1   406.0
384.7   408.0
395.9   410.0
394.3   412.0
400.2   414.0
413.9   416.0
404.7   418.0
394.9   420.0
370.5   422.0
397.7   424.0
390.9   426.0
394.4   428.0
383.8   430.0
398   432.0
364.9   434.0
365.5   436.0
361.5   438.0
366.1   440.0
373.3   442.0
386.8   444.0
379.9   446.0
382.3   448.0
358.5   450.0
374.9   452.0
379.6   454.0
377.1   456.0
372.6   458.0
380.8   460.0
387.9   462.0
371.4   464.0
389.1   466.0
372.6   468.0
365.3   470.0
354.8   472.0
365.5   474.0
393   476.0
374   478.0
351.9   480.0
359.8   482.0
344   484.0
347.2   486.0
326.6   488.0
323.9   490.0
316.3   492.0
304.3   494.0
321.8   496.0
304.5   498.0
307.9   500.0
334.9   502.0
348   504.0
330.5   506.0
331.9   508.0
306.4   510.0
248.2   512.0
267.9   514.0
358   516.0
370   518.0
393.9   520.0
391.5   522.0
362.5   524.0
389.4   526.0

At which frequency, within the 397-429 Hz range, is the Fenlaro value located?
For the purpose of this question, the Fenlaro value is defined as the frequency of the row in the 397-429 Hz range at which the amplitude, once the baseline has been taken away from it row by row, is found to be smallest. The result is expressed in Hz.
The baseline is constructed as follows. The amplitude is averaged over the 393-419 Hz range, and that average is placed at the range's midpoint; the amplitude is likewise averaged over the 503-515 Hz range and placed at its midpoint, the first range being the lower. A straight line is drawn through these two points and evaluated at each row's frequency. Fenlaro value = 400.0 Hz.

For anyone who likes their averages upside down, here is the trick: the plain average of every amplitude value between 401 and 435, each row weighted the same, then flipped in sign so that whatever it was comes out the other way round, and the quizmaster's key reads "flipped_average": -390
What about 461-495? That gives -356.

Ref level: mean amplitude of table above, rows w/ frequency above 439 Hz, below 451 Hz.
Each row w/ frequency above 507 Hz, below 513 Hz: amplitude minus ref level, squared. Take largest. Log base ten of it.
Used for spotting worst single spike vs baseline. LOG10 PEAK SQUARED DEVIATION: 4.2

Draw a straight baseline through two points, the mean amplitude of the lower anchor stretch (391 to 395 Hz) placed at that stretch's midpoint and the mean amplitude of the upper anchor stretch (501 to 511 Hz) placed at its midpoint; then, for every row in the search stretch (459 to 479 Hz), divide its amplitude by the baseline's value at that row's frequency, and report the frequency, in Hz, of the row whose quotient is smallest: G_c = 472.0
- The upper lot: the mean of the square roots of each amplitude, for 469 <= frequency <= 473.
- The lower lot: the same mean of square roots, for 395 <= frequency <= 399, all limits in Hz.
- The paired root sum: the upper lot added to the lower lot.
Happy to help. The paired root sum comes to 38.8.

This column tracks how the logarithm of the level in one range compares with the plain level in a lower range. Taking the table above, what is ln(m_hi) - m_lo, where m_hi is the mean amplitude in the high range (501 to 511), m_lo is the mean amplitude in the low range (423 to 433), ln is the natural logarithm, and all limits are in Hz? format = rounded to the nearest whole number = -387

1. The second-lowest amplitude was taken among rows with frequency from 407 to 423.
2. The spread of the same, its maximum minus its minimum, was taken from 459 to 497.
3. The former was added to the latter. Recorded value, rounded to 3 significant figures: 473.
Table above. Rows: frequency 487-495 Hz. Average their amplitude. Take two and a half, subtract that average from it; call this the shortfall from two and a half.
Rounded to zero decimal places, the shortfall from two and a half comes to -315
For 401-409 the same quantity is -380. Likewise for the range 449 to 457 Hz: -370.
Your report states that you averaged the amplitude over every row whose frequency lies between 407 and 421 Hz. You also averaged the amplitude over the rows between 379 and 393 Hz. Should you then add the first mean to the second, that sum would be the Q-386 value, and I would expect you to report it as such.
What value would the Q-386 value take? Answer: 788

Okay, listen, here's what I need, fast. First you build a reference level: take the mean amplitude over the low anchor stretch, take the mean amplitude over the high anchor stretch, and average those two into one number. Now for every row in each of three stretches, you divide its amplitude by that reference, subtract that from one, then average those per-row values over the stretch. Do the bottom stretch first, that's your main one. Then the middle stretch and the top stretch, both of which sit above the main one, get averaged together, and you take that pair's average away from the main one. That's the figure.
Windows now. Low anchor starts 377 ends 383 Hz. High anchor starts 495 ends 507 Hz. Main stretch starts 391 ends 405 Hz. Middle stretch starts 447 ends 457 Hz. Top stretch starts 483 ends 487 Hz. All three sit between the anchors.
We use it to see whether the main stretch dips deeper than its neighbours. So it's -0.07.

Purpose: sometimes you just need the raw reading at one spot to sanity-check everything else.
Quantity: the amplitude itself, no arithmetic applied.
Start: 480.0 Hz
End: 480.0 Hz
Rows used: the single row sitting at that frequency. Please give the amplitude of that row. 351.9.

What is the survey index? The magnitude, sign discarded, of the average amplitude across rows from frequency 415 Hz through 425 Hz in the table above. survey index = 396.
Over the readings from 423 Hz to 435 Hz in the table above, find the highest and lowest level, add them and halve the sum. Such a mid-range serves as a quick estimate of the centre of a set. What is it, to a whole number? 381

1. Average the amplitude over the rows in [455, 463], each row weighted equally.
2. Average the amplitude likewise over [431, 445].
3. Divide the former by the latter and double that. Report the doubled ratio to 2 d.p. 2.03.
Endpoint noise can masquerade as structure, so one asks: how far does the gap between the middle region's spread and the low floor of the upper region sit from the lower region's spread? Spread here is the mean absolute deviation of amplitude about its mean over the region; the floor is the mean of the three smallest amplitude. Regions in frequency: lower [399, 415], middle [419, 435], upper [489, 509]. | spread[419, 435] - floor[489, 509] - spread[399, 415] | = 302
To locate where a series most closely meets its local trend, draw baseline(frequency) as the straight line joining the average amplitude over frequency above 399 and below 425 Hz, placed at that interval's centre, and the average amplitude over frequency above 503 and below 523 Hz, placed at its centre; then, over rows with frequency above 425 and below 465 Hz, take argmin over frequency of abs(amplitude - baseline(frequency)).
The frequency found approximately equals 442.0 Hz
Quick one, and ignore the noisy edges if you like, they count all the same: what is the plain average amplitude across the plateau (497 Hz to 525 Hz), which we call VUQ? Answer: 333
